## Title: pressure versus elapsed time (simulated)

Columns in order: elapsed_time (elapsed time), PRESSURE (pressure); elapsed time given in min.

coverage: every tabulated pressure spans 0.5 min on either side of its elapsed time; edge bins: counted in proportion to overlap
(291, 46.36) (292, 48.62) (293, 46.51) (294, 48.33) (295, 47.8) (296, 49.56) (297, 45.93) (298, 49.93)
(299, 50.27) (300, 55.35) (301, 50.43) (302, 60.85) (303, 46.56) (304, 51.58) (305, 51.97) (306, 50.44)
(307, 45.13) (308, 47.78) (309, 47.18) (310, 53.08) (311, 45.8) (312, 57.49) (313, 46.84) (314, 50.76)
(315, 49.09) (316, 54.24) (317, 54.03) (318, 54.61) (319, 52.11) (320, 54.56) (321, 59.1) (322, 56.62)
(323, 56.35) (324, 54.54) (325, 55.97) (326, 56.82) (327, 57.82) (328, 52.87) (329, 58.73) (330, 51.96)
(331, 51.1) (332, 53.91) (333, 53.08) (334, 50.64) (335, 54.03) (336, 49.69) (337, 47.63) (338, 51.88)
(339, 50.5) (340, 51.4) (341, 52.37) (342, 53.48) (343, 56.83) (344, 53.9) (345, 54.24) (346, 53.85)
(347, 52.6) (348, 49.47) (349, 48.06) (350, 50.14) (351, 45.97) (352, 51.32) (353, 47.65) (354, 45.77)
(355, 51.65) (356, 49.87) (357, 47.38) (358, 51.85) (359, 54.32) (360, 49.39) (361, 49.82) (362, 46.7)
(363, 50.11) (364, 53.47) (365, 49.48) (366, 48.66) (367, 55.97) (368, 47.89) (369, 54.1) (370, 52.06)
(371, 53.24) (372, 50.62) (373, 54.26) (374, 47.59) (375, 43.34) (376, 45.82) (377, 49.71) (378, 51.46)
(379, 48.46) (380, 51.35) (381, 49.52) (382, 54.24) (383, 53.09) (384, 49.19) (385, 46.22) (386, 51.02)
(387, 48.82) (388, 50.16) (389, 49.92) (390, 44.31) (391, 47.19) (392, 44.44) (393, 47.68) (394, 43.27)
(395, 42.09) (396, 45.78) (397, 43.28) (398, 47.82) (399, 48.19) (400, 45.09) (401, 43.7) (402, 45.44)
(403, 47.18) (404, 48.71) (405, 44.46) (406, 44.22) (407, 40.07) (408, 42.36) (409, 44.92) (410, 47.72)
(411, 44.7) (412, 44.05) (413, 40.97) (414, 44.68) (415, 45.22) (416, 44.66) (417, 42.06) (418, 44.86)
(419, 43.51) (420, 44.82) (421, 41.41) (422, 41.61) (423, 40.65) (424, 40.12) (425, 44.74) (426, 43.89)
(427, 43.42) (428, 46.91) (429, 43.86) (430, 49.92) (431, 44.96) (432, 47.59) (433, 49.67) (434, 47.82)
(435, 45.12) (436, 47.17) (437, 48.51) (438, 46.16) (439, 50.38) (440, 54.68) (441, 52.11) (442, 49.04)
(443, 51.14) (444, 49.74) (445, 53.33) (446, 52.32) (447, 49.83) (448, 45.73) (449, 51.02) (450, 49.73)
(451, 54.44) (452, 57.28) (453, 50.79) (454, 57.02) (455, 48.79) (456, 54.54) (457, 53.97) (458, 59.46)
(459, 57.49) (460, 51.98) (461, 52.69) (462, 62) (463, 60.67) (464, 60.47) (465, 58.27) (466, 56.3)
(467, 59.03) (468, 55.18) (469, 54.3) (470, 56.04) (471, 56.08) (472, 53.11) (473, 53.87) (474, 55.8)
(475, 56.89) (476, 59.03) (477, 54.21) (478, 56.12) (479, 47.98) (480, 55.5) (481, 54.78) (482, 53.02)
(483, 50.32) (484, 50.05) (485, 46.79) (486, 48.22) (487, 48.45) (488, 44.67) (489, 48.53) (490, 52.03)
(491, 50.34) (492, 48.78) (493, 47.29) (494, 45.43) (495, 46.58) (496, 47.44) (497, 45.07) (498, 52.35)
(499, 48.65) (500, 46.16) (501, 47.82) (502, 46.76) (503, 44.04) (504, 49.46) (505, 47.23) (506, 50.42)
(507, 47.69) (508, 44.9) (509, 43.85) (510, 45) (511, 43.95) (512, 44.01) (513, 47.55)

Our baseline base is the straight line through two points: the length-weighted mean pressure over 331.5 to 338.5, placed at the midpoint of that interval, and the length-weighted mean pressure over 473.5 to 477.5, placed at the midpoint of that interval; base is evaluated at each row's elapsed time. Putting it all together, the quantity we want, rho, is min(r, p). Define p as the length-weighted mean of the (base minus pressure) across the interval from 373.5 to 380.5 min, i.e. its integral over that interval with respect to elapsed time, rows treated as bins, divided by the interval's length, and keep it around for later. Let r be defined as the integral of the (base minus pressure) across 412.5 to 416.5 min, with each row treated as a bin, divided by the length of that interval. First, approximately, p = 5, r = 10.5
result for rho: 5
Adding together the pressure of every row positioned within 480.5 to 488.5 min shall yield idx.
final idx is 396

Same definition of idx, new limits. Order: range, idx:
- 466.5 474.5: 443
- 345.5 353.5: 399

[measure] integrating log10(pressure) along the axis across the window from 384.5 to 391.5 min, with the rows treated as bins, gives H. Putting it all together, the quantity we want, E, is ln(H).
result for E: 2.466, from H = 11.8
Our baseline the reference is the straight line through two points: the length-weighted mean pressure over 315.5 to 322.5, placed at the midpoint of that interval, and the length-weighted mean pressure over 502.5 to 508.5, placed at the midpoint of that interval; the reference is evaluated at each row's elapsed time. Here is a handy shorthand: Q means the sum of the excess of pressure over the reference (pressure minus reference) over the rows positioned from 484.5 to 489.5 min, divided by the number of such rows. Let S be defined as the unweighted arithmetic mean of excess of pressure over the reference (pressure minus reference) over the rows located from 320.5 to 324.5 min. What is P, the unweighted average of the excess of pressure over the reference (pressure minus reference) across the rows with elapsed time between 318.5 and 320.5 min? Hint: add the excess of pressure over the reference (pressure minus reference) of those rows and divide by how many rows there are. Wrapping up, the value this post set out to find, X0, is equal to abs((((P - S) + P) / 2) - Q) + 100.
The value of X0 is 102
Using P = -2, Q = -0.7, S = 2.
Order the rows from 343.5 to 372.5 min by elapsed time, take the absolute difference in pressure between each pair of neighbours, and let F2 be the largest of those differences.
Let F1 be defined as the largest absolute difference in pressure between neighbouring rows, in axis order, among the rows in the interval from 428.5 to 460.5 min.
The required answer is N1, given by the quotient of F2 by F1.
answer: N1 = 0.98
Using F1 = 8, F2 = 8.1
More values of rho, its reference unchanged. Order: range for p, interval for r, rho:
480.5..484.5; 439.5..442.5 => 3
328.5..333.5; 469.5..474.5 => -2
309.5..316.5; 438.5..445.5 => 0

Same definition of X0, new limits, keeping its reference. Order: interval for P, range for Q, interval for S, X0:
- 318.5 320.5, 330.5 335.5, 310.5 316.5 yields 103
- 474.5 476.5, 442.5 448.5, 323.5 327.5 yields 108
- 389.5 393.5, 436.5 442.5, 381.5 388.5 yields 105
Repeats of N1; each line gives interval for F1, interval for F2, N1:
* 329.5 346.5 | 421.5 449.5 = 1.40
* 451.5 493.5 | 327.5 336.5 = 0.73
